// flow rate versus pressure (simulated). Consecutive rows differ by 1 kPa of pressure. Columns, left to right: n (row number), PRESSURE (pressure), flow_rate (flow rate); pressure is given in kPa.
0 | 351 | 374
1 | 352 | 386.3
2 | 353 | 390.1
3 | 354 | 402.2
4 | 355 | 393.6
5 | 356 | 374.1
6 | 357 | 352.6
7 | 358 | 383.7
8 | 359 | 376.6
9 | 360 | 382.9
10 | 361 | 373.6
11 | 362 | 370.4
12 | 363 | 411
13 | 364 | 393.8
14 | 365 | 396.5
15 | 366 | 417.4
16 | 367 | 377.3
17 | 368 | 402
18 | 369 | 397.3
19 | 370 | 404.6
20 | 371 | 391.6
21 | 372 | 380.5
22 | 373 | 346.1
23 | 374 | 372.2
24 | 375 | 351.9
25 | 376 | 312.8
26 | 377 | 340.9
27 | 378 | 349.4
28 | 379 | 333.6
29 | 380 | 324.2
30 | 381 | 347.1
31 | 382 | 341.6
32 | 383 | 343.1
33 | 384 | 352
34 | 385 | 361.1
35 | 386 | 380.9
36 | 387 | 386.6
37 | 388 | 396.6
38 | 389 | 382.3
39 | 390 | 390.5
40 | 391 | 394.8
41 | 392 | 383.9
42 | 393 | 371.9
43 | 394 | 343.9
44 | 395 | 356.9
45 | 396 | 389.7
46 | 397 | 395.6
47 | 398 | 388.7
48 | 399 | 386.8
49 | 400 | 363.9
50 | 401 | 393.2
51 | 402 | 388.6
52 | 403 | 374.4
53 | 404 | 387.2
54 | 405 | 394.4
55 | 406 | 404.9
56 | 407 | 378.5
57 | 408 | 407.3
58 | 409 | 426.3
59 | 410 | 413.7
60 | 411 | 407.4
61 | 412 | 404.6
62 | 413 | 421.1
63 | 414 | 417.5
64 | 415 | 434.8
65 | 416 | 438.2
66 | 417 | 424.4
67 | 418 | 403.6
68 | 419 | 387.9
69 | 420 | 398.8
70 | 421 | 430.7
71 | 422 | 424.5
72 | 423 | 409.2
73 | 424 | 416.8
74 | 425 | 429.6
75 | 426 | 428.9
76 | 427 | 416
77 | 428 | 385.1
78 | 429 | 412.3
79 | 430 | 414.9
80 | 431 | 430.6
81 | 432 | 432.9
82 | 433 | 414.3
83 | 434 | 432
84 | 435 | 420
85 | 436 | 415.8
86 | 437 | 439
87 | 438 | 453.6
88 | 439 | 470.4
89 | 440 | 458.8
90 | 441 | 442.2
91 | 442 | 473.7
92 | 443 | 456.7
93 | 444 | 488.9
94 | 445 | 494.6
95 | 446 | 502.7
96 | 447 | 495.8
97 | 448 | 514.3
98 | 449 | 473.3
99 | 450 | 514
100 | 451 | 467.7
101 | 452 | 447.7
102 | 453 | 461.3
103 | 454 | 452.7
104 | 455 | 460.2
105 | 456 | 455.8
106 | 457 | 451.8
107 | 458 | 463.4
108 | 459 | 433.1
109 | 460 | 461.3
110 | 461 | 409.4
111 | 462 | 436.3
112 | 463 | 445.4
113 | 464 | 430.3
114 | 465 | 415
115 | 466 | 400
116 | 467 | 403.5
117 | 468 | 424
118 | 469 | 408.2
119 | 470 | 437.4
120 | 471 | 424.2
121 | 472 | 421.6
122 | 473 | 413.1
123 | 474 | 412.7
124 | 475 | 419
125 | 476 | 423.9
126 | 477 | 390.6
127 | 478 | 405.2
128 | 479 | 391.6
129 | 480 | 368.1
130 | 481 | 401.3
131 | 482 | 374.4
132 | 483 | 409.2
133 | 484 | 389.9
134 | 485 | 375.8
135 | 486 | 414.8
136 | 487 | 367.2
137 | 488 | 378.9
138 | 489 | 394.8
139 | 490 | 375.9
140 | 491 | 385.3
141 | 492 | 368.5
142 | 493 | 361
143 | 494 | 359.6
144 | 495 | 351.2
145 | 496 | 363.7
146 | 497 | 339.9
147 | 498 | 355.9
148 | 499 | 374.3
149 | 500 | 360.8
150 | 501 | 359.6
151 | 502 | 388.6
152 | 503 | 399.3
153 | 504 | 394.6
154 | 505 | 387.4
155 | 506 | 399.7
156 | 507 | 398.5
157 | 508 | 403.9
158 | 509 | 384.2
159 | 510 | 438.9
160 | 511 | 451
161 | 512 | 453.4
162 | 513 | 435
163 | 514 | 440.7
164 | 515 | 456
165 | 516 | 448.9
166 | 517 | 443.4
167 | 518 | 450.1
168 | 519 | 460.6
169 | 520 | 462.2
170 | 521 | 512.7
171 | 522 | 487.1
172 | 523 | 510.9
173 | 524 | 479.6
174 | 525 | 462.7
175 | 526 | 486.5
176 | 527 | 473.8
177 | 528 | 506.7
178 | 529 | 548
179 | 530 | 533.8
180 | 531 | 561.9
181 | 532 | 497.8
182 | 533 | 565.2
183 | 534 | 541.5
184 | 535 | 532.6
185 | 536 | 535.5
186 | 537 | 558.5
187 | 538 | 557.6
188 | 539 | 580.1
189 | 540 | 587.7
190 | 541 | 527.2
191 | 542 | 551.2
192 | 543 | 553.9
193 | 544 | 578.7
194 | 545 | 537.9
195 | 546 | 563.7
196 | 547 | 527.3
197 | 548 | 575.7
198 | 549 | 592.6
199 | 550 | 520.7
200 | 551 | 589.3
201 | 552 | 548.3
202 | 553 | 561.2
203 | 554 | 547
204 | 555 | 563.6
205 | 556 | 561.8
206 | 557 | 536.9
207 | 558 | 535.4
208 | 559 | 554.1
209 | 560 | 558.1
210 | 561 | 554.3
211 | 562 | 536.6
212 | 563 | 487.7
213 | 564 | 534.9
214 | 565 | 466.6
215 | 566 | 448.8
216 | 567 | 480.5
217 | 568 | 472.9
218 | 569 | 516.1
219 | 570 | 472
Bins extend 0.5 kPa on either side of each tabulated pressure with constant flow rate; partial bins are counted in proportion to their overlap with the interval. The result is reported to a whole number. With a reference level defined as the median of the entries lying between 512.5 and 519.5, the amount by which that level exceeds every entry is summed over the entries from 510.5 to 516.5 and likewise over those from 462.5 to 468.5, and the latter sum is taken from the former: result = -167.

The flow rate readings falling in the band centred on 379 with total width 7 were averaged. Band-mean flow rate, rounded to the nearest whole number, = 336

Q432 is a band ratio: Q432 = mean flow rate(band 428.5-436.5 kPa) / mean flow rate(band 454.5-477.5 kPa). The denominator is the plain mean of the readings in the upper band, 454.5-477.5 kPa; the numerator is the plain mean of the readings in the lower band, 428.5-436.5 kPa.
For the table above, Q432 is 0.99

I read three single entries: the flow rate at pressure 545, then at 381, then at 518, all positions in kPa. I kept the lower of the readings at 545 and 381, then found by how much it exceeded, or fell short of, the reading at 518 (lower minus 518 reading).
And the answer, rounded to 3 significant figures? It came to -103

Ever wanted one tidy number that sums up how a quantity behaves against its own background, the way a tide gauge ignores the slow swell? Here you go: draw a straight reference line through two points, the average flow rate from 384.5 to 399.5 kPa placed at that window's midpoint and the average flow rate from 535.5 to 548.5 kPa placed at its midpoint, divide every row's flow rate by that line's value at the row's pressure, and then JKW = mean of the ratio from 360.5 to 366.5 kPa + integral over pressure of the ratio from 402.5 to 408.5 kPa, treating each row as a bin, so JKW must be 7.1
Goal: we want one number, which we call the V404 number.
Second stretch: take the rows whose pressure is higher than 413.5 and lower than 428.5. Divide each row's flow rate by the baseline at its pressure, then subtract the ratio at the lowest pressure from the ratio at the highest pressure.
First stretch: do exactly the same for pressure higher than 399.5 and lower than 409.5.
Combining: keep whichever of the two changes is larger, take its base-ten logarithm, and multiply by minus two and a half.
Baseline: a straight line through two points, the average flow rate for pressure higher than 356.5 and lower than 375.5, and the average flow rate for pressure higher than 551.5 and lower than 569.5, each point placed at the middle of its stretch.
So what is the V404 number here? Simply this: 2.2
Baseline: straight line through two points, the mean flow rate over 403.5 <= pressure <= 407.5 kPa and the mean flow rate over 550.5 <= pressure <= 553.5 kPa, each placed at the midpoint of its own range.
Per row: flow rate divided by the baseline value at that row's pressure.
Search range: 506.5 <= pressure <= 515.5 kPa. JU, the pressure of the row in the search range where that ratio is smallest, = 509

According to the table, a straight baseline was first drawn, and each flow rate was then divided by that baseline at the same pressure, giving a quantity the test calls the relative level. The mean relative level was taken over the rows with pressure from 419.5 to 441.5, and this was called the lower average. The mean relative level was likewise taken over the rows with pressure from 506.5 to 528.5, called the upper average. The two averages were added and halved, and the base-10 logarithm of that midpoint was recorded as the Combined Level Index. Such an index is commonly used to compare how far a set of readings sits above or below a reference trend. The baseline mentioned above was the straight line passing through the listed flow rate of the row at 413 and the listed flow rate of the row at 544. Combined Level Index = -0.05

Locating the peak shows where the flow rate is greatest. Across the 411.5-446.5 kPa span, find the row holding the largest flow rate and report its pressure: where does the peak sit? 446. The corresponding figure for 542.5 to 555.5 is 549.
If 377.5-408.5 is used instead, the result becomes 408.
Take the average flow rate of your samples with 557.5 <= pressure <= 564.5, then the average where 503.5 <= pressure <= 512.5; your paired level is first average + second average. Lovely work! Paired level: 950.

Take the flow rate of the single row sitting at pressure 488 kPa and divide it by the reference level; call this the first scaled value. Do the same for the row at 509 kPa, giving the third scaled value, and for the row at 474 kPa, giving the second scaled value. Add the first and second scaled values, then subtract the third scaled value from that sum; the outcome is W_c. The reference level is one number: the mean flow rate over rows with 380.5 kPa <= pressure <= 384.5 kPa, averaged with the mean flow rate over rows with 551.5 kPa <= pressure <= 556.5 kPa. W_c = 0.90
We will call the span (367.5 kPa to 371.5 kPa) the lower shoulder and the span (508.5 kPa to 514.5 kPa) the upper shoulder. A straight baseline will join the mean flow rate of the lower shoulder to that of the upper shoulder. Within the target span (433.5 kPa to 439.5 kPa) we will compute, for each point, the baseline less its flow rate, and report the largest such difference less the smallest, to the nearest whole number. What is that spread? 54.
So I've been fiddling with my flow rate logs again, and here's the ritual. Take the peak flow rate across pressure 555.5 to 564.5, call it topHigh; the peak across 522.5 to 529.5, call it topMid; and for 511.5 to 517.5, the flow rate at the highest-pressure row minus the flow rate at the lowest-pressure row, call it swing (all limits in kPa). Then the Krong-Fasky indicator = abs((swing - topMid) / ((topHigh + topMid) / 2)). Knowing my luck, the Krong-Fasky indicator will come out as 1.01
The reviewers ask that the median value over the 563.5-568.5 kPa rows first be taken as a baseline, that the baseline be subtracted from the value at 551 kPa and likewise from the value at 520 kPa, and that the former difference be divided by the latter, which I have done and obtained -11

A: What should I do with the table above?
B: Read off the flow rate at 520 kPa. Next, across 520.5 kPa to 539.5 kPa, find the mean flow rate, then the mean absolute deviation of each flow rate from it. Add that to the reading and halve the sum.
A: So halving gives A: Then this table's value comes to 246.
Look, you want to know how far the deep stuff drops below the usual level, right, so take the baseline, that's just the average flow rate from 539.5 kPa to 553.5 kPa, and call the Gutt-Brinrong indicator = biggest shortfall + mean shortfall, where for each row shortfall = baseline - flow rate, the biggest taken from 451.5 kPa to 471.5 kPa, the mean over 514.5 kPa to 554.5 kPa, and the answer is 191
